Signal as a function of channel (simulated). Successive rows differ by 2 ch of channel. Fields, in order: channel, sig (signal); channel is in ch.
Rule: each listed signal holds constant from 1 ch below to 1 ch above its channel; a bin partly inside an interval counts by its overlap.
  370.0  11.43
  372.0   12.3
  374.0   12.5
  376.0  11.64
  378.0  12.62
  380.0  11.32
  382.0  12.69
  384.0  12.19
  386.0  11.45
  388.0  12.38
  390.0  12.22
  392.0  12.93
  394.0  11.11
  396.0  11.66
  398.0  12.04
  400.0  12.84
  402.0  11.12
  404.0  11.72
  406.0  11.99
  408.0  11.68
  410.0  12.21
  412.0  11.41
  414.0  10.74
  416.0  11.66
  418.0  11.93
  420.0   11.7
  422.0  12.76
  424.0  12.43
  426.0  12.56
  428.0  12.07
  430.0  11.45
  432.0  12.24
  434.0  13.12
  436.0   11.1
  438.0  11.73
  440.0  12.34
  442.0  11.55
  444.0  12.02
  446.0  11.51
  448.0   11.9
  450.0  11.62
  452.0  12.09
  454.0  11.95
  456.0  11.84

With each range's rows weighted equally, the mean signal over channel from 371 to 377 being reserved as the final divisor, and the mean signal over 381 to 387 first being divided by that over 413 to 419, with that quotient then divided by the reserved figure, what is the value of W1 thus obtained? 0.0871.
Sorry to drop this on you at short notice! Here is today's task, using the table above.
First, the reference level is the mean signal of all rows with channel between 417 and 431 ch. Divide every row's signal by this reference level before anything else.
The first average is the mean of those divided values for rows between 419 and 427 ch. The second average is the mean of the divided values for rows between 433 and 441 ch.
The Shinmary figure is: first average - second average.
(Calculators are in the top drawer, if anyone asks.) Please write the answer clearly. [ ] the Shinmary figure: 0.024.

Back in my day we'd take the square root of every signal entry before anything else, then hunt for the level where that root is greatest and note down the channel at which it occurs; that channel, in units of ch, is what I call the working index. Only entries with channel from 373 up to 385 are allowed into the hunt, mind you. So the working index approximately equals 382.0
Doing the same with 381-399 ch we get 392.0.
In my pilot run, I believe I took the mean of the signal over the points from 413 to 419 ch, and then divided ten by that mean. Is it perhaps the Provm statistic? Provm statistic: 0.87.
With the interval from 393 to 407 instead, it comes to 0.85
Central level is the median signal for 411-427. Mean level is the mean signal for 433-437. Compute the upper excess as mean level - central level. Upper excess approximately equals 0.3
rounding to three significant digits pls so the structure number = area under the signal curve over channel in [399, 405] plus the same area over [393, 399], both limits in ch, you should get 141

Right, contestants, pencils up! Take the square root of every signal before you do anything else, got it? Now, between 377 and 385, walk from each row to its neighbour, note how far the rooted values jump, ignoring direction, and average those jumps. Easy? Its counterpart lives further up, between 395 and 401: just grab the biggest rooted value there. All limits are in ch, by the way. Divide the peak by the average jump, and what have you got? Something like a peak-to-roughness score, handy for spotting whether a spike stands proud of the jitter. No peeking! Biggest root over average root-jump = 23.5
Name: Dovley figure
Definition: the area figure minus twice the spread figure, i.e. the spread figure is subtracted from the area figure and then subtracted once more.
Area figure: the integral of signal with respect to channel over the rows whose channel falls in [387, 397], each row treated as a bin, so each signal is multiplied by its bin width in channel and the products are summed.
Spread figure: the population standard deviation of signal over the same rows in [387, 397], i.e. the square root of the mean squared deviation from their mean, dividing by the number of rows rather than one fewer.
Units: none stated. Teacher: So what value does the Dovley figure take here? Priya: 119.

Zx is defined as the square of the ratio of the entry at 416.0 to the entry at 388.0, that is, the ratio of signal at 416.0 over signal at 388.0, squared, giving 0.887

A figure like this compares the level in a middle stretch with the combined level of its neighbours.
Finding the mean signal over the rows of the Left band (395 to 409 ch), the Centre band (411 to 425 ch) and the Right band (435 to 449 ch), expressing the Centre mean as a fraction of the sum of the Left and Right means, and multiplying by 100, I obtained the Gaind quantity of 50.0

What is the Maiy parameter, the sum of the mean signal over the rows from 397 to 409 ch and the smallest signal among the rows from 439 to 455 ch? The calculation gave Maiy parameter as 23.4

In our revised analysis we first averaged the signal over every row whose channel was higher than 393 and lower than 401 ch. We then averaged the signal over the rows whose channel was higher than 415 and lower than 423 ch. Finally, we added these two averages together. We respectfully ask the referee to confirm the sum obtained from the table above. 23.9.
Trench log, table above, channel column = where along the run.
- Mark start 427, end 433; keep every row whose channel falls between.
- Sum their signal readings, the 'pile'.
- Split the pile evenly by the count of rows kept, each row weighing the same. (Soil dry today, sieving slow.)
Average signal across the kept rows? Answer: 11.9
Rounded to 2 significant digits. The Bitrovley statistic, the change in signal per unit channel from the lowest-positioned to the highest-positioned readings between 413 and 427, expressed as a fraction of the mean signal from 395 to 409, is 0.013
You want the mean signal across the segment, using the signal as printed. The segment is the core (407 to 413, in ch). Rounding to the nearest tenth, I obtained 11.8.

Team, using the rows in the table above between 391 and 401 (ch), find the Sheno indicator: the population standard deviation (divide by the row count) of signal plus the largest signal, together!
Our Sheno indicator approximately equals 13.6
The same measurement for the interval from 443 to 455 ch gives 12.3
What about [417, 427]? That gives 13.2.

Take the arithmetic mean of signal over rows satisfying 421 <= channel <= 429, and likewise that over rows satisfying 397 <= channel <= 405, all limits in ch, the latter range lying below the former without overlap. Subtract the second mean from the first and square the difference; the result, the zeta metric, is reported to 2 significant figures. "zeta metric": 0.28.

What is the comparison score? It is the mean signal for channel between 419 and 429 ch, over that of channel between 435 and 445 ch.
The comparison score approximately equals 1.05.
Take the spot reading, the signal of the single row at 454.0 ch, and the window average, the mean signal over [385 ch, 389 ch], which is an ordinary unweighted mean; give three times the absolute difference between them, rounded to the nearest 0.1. 0.1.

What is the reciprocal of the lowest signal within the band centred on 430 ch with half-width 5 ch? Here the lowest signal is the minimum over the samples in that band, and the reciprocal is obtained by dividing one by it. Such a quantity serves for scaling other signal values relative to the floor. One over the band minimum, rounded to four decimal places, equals 0.0873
